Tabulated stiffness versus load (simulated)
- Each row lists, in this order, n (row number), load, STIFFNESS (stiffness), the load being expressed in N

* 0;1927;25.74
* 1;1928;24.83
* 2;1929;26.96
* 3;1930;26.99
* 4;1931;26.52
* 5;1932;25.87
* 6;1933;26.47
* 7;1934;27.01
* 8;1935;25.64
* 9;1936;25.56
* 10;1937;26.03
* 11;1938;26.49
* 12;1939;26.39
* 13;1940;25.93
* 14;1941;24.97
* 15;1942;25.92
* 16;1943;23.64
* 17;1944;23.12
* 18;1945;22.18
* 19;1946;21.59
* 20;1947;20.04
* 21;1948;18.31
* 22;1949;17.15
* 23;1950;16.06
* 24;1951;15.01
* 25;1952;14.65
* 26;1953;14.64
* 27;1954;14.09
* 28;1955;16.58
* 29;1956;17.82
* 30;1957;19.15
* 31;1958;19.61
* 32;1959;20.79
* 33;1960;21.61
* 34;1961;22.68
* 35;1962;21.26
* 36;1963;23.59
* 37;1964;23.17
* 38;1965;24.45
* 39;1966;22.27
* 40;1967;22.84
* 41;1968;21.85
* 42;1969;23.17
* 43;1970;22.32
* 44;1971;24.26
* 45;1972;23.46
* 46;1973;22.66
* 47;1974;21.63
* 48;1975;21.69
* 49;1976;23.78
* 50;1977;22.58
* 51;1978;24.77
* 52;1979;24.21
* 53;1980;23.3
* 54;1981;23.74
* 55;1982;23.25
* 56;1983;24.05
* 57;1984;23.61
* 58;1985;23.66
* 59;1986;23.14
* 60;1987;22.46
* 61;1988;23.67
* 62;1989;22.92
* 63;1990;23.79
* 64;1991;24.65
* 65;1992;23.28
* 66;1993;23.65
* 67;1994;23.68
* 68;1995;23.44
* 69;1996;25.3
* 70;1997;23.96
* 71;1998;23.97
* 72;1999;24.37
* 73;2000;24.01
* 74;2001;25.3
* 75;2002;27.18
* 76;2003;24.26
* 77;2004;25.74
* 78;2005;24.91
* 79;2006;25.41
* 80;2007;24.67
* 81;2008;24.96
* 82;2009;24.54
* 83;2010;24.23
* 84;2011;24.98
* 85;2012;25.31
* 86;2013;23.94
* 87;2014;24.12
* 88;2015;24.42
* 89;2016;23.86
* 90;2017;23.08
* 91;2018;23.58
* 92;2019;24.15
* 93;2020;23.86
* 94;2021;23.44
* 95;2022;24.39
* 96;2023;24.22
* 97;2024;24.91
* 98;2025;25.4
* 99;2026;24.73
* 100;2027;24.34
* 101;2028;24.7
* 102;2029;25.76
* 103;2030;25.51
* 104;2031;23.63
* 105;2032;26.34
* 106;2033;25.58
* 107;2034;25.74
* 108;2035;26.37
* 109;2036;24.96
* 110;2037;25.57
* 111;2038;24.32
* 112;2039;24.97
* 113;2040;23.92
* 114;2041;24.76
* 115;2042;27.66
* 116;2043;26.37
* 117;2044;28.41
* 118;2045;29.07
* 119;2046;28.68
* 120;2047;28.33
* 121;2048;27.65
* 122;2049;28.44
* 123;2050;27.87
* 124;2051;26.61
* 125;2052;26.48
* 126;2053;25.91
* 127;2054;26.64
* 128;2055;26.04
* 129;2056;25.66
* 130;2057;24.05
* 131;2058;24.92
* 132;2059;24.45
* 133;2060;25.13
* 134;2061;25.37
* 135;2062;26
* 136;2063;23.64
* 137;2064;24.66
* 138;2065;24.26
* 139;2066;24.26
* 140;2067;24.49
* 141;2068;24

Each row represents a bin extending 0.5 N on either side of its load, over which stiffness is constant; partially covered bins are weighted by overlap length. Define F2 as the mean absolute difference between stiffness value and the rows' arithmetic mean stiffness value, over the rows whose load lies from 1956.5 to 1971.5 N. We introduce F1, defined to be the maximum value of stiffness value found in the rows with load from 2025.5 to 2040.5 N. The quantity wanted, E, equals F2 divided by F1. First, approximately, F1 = 26.37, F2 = 1.2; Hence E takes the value 0.045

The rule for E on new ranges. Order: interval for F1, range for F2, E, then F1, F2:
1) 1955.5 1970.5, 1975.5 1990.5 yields 0.019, 24.45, 0.5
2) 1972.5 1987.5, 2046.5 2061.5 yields 0.045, 24.77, 1.1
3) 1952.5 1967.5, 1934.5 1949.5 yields 0.102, 24.45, 2.5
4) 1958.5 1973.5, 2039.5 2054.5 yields 0.050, 24.45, 1.2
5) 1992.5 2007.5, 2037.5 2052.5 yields 0.053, 27.18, 1.5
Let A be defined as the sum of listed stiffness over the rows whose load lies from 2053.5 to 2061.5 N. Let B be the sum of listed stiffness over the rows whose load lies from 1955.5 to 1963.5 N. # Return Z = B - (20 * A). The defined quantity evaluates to -3879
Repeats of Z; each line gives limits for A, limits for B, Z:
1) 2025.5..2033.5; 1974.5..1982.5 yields -3824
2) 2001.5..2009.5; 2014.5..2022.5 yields -3843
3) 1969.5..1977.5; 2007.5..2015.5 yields -3451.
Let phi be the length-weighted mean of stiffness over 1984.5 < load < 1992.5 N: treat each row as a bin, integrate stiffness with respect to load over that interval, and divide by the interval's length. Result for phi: 23.4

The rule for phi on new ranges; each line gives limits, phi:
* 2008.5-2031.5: 24.4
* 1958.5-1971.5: 22.6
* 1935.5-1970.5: 21.3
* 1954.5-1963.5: 20.3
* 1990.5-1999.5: 24.0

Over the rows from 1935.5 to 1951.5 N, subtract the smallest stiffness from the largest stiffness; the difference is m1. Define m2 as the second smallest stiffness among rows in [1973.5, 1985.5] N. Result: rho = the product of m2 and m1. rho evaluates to 249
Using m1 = 11.5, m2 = 21.69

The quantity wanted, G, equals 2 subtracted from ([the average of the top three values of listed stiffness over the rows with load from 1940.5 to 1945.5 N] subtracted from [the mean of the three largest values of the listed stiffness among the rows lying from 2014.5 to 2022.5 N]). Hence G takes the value -3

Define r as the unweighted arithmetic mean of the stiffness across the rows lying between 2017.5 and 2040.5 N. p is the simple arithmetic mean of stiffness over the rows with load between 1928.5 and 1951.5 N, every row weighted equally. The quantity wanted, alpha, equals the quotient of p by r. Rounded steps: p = 23.6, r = 24.8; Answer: 0.95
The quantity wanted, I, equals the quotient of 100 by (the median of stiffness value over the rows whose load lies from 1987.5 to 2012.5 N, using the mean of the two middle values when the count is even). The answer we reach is 4.10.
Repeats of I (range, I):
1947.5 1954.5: 6.66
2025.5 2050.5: 3.89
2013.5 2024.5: 4.15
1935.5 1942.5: 3.86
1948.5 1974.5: 4.63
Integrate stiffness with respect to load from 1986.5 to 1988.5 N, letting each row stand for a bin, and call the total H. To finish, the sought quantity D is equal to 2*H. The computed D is 92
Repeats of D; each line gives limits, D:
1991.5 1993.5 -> 94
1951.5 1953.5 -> 59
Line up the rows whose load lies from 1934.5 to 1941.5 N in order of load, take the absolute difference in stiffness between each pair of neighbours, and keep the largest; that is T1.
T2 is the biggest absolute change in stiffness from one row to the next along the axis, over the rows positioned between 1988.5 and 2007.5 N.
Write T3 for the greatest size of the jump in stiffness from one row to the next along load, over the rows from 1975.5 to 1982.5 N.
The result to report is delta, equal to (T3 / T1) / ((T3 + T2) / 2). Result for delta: 0.89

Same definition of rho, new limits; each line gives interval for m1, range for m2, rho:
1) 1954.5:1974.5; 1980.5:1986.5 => 183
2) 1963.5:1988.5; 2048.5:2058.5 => 78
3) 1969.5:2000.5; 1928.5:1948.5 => 74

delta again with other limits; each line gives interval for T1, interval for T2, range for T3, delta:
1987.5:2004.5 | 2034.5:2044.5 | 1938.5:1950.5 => 0.30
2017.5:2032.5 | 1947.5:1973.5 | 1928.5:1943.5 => 0.35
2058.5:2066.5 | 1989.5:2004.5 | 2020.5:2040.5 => 0.41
